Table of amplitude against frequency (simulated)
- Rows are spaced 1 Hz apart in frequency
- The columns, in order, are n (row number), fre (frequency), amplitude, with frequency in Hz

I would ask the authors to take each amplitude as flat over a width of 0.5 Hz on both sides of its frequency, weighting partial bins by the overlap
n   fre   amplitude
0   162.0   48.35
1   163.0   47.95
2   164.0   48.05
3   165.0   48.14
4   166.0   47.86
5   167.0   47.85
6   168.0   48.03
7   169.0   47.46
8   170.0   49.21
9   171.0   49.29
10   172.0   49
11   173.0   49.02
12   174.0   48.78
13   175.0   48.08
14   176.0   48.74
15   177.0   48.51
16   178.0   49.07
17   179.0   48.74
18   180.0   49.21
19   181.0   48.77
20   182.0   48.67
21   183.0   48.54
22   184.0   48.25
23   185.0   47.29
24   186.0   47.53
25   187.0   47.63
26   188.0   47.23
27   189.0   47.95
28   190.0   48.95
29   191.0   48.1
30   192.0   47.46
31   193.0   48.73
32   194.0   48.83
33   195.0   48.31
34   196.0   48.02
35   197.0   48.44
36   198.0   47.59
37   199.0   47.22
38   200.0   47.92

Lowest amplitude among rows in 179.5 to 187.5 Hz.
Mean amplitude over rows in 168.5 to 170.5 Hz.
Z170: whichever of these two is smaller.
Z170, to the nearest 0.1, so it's 47.3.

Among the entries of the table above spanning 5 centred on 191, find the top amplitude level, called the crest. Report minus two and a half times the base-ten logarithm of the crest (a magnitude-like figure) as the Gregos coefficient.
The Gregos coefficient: -4.22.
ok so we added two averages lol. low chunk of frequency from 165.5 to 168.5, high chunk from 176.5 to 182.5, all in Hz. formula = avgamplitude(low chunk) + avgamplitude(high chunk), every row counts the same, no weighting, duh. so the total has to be 96.7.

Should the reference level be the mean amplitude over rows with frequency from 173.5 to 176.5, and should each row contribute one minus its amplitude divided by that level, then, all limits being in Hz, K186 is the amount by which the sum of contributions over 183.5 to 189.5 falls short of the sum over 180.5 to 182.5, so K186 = -0.117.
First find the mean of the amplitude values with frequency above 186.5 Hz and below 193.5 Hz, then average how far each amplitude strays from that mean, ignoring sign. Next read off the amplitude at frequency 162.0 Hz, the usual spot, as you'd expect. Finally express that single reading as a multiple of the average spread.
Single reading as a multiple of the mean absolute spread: 96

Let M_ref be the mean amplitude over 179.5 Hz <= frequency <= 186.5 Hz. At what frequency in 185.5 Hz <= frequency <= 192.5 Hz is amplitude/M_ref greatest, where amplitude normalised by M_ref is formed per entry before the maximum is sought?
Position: 190.0 Hz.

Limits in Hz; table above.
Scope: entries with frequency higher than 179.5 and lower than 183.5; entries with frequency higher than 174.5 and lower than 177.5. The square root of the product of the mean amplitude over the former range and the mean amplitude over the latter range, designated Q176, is 48.6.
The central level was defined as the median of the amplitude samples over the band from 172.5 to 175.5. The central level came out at 48.8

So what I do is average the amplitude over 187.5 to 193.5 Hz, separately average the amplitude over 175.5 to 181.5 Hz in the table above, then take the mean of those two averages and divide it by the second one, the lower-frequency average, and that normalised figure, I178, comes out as 0.99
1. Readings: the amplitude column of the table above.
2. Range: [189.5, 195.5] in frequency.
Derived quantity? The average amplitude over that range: 48.4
